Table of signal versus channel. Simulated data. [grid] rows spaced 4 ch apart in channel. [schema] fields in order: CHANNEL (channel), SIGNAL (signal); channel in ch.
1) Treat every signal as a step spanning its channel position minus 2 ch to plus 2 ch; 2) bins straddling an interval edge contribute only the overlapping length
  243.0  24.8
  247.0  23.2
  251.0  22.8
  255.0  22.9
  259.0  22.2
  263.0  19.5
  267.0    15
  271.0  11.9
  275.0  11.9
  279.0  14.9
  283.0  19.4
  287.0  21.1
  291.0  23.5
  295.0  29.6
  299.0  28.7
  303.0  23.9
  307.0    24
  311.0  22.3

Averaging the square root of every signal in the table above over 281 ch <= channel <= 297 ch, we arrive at 4.82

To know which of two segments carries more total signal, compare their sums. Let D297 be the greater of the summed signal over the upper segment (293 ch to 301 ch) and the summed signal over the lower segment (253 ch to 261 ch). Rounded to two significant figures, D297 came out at 58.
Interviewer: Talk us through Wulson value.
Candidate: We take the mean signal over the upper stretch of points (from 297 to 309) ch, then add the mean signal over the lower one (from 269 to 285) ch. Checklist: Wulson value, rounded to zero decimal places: 40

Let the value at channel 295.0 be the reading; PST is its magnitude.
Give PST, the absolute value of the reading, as 30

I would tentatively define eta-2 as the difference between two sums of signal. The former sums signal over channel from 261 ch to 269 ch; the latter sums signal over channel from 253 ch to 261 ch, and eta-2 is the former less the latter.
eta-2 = -11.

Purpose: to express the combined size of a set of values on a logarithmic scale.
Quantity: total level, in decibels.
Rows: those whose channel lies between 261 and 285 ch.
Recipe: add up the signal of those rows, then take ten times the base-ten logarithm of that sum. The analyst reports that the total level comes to 19.7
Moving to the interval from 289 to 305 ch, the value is 20.2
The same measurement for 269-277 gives 13.8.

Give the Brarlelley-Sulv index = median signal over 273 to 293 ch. 19.4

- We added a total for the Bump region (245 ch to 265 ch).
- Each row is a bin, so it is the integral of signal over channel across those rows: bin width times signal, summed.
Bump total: 442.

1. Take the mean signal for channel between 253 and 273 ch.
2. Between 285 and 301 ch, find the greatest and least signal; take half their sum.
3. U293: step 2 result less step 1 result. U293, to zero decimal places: 7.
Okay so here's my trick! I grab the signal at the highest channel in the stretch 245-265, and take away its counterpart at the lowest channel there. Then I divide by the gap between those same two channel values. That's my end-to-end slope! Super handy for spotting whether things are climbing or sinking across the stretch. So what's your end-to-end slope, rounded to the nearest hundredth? -0.23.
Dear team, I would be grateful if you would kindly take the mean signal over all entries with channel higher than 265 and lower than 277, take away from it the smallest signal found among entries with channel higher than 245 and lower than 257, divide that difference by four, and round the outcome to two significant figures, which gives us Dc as -2.5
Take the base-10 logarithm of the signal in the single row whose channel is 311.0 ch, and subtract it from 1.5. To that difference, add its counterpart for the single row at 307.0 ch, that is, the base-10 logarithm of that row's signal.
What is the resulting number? 1.532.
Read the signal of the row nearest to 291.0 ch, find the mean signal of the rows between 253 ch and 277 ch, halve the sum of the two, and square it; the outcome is 415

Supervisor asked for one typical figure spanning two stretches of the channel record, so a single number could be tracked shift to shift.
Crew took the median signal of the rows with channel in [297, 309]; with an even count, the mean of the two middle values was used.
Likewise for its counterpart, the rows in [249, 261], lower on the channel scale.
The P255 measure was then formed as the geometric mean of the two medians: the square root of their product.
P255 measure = 23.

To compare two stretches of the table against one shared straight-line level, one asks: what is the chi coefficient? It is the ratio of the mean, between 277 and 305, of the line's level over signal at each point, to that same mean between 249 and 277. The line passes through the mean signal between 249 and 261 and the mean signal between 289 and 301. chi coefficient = 0.85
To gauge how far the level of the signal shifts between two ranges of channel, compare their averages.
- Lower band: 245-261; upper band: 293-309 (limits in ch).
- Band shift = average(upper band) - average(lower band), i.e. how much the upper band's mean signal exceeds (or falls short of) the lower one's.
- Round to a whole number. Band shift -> 4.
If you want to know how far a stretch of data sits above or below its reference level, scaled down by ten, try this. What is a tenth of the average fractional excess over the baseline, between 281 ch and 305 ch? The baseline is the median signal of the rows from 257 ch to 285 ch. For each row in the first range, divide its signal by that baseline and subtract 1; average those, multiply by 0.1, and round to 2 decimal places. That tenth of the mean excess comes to 0.06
